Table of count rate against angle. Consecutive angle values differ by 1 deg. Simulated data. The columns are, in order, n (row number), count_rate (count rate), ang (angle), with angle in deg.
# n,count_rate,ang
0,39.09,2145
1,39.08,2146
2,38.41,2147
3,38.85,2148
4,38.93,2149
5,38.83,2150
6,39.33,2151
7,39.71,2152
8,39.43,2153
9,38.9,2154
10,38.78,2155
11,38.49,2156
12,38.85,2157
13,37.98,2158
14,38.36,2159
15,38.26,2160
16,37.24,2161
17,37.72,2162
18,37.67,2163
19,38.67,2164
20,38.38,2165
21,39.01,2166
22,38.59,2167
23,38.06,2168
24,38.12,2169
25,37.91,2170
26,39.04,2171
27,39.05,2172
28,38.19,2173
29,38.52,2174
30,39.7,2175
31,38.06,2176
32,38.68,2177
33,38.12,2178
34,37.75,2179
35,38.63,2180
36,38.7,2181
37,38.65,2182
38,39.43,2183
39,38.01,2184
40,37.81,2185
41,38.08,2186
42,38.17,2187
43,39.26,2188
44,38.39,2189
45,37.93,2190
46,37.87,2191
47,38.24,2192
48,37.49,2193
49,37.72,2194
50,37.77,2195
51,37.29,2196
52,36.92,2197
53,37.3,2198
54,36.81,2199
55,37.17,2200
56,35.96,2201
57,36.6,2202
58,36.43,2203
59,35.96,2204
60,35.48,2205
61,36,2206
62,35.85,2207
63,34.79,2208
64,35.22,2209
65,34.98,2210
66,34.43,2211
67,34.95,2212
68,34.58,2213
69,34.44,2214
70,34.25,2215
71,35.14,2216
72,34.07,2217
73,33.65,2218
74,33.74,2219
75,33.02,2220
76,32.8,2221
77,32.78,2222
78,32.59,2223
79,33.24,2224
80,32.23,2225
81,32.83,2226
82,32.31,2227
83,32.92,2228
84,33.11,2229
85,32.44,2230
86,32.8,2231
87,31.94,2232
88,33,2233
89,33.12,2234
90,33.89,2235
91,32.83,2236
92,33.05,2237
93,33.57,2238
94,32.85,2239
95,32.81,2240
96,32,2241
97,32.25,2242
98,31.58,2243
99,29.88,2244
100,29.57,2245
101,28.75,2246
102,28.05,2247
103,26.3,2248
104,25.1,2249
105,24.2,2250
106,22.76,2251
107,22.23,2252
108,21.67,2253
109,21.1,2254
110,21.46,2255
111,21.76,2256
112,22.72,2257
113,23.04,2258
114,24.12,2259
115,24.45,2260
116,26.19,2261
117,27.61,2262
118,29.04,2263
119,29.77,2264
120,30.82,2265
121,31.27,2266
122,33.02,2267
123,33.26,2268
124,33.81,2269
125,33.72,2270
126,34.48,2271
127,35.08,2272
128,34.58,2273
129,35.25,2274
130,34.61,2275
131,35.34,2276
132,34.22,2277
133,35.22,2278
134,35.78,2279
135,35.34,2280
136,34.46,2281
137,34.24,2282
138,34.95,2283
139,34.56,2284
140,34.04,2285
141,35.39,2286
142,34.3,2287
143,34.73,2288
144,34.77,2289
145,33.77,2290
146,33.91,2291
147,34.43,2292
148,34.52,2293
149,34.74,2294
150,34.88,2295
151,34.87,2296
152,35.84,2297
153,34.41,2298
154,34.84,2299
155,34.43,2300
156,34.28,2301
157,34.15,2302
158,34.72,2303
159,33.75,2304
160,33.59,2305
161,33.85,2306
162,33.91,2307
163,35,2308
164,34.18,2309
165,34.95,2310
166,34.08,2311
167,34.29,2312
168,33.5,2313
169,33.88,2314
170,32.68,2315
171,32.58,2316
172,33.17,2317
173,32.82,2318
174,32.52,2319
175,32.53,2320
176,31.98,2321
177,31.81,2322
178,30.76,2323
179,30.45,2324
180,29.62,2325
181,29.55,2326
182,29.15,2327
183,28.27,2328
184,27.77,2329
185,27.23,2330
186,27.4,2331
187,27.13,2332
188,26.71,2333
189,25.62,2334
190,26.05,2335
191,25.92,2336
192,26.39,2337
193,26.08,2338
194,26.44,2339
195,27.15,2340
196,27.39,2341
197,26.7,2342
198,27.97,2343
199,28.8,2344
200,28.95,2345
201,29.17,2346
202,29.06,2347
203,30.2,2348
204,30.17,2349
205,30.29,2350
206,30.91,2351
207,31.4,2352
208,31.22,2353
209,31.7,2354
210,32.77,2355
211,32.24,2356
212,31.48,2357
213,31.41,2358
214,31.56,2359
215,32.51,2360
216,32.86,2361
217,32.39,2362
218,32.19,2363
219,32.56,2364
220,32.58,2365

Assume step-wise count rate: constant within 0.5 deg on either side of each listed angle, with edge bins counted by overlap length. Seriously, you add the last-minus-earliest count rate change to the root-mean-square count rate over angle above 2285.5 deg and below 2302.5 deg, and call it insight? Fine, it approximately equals 33.4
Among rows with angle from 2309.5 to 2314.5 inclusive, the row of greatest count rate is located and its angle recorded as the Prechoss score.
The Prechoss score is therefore 2310 deg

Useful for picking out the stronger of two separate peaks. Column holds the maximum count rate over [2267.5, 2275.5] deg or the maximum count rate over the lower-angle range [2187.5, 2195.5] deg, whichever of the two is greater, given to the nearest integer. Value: 39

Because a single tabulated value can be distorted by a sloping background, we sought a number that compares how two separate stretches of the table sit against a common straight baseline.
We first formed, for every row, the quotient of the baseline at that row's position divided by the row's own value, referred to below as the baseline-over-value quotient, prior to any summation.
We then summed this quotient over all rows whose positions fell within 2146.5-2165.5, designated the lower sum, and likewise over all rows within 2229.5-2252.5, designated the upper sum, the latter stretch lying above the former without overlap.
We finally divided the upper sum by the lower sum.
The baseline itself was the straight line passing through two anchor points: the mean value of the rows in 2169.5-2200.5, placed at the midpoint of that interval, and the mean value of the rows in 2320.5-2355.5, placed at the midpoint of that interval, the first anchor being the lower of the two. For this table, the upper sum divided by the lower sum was 1.4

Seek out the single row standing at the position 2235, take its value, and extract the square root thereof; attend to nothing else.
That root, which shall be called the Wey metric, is 5.82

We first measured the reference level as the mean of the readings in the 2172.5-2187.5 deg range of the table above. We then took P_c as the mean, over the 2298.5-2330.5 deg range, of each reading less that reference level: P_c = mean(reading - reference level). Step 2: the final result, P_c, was -5.9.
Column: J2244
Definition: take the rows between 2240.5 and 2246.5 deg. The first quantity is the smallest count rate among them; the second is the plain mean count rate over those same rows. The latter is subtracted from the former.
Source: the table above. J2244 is -1.9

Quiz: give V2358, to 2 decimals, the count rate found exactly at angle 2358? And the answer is 31.41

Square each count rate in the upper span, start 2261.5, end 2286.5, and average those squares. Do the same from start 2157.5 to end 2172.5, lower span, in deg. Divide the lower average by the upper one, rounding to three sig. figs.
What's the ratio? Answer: 1.29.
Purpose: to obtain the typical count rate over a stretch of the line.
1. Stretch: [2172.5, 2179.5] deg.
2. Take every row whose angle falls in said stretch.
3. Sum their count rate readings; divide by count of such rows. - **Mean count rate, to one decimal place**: 38.4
